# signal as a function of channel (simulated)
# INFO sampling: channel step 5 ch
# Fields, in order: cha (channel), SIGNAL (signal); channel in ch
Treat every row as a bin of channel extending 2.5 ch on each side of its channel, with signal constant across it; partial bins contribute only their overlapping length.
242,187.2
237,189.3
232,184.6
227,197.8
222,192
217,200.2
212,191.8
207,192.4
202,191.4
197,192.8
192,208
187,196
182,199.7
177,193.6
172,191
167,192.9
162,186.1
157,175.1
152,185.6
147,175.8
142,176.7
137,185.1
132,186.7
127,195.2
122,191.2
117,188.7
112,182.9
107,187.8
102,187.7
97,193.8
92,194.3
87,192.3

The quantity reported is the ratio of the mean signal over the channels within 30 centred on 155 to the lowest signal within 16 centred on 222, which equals 0.95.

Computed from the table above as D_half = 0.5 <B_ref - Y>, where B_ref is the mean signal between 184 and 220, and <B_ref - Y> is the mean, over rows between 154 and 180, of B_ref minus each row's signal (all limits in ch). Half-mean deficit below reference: 4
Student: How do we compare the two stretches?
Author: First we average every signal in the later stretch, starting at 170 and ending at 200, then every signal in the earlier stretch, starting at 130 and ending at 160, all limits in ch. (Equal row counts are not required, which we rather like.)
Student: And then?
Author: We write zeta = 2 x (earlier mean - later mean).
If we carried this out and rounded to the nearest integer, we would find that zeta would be -32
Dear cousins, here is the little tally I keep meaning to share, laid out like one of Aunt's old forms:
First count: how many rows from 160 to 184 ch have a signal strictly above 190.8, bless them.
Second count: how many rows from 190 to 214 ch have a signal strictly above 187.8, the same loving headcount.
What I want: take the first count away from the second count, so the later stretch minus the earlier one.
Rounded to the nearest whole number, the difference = 1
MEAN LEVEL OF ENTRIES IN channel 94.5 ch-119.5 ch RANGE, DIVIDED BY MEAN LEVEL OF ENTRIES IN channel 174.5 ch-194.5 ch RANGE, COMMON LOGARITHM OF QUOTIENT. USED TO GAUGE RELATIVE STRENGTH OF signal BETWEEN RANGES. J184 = -0.025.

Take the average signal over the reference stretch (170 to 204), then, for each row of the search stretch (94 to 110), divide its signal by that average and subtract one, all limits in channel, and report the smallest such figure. -0.043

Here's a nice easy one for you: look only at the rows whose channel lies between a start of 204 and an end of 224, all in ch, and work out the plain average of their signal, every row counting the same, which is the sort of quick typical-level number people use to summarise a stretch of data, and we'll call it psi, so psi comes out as 194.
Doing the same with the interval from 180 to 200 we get 199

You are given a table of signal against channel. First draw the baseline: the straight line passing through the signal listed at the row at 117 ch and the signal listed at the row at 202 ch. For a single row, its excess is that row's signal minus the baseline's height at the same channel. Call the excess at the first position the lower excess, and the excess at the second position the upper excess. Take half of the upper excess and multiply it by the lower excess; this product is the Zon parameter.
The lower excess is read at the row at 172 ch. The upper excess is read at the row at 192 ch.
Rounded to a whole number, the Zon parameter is 5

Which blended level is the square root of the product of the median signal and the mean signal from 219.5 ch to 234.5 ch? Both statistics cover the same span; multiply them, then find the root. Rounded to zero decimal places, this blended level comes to 192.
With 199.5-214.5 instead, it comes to 192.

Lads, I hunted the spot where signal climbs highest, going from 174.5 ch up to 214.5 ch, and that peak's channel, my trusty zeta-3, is 192 ch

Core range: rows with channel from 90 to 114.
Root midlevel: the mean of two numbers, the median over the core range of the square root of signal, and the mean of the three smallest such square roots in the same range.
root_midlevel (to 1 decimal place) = 13.7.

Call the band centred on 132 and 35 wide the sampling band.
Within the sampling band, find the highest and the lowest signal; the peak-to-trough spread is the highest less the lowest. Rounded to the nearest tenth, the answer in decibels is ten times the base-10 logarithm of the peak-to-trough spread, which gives 12.9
